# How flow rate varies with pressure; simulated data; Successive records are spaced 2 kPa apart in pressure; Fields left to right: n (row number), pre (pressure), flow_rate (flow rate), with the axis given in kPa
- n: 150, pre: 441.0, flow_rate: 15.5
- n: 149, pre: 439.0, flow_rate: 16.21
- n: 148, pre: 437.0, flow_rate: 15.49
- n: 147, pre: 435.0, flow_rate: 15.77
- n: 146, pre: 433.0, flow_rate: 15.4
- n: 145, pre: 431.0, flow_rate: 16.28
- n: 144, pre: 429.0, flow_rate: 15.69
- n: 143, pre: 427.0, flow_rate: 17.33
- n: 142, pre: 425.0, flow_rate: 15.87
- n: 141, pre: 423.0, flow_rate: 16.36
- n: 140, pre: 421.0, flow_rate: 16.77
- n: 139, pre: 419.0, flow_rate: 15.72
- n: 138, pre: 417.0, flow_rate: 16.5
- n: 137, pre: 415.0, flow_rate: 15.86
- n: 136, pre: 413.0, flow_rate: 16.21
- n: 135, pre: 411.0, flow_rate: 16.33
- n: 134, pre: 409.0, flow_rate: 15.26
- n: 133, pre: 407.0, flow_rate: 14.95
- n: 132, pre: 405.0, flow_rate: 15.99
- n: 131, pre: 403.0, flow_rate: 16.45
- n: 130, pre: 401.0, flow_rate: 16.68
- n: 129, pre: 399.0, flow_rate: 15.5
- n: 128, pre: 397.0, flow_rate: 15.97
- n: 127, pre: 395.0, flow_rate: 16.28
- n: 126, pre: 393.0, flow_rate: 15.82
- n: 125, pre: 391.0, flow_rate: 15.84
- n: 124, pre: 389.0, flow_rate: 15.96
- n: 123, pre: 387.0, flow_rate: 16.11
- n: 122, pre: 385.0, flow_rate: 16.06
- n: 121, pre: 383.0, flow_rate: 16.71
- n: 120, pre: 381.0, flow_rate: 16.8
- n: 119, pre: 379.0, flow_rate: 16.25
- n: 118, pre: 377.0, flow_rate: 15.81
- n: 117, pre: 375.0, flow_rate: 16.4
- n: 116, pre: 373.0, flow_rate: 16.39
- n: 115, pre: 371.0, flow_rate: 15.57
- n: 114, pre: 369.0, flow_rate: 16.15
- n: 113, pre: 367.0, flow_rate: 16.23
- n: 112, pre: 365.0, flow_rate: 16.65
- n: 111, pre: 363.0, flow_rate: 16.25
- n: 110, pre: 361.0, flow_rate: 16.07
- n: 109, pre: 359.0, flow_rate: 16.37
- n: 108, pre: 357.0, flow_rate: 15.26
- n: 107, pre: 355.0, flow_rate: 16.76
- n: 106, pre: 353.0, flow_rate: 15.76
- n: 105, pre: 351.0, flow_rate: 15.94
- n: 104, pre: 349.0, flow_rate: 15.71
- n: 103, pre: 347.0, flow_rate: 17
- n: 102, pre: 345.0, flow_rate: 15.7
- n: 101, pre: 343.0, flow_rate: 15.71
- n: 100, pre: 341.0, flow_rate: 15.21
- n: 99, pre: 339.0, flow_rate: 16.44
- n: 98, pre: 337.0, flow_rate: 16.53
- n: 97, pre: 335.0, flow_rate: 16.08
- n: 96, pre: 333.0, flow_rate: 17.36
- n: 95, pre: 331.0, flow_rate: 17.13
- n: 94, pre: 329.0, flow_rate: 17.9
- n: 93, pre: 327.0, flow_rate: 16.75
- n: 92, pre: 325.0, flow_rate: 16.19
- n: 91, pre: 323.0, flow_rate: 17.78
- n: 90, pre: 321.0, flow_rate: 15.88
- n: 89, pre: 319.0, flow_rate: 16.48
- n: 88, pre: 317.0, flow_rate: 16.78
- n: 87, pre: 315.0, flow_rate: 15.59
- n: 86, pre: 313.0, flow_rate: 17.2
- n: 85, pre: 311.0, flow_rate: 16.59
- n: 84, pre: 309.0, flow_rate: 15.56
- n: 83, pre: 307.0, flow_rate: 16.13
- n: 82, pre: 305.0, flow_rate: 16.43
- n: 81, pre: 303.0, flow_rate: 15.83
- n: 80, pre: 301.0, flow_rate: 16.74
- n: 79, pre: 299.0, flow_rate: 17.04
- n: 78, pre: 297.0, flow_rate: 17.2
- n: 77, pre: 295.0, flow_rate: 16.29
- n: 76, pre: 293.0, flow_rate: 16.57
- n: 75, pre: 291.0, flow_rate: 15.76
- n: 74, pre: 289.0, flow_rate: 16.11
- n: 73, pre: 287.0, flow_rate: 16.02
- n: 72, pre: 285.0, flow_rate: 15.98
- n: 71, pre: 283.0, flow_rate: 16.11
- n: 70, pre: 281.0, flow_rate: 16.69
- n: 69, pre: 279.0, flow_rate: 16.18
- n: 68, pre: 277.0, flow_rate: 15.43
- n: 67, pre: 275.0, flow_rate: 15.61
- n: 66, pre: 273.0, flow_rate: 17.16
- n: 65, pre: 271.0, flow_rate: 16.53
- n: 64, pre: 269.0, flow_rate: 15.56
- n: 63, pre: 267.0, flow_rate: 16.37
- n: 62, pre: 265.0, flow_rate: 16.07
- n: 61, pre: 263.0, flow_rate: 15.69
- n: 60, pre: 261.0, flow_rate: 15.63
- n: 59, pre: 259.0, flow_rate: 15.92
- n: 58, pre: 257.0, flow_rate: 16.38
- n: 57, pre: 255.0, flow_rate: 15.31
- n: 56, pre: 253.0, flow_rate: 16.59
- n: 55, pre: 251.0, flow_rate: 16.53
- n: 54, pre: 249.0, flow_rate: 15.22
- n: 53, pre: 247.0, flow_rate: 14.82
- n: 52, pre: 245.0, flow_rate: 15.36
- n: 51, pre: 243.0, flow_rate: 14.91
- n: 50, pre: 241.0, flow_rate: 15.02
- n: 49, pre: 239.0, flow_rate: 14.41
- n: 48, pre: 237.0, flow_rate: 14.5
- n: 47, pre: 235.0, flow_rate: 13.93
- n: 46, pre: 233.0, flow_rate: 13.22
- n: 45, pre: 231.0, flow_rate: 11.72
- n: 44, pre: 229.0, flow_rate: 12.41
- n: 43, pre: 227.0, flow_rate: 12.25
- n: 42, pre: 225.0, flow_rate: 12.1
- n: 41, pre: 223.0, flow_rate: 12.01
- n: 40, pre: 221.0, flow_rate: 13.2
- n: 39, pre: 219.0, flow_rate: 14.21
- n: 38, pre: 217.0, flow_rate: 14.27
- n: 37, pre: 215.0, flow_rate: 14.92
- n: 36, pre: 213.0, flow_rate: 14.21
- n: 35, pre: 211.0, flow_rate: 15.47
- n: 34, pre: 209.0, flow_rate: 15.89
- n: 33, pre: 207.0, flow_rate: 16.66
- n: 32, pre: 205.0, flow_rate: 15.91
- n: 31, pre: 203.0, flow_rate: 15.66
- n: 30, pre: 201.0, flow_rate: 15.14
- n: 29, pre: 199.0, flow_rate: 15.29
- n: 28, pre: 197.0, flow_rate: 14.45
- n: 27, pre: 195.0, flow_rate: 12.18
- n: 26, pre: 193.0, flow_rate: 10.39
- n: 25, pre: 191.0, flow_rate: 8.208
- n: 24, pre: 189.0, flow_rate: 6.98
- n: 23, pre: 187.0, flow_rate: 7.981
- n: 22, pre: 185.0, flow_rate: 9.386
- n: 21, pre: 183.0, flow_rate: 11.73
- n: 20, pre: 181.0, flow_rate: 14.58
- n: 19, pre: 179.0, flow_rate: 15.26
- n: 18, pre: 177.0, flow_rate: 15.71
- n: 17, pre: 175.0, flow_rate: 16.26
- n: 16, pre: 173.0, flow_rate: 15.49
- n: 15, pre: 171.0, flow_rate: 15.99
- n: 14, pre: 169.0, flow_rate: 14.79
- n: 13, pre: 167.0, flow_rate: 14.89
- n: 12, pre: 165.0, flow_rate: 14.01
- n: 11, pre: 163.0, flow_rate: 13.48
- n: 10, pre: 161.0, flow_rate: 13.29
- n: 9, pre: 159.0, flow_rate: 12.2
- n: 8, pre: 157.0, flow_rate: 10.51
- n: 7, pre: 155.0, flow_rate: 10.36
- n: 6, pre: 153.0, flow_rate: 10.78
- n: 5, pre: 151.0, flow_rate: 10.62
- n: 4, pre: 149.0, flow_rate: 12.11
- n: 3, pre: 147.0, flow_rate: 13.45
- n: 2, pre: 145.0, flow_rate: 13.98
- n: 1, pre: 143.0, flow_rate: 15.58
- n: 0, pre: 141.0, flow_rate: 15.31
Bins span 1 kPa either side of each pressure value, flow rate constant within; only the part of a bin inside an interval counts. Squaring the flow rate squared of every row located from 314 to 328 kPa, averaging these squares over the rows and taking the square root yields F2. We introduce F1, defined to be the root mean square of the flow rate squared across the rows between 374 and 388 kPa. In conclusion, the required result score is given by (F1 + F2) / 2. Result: 270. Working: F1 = 266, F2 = 273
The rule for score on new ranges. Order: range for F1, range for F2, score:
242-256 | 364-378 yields 252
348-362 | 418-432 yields 261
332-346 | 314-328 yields 268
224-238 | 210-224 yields 184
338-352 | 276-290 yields 257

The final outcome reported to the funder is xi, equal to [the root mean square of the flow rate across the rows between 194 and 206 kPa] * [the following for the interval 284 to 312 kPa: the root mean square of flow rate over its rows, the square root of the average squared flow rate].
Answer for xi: 242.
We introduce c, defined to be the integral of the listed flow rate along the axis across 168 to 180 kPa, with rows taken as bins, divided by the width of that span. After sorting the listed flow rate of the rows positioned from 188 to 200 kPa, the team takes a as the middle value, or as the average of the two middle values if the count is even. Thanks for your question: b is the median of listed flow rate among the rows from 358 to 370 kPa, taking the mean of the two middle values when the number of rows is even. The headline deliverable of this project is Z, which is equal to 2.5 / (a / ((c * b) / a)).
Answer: 5.0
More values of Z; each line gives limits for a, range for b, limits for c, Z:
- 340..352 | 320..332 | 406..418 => 2.7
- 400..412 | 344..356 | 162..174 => 2.2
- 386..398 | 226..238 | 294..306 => 2.1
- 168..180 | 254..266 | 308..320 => 2.7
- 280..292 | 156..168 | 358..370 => 2.1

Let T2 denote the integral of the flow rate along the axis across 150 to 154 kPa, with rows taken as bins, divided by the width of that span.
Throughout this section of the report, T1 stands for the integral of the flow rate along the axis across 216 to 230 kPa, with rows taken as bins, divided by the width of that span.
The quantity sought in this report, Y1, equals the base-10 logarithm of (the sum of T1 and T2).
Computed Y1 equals 1.37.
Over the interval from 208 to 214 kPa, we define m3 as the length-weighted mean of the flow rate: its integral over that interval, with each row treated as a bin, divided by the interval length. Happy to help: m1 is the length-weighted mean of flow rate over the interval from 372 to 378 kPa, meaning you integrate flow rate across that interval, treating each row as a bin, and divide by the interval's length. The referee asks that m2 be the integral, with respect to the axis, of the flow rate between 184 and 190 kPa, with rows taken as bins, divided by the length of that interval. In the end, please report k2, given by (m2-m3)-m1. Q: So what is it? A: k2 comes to -23.3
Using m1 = 16.2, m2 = 8.1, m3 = 15.19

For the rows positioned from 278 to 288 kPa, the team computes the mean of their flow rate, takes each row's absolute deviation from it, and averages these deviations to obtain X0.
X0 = 0.20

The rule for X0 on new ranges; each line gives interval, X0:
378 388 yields 0.30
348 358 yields 0.37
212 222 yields 0.38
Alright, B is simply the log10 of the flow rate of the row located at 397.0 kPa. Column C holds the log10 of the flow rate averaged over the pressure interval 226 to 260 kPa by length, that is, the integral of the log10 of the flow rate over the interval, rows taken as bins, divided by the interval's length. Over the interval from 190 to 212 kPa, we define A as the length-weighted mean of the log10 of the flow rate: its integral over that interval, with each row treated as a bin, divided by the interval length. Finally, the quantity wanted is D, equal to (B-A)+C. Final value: 1.23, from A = 1.141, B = 1.20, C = 1.16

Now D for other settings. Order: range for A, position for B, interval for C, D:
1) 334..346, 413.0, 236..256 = 1.19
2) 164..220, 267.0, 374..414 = 1.29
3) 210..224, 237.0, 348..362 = 1.22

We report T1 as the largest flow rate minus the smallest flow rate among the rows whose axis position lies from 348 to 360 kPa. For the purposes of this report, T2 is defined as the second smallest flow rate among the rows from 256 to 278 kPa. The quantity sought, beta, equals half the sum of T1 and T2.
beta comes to 8.53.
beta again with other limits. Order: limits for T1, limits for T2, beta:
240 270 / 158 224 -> 4.88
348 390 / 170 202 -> 4.76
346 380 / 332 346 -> 8.72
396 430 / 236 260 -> 8.44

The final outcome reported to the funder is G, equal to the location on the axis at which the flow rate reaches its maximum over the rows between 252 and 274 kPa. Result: 273.0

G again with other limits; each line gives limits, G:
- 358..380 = 365.0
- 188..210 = 207.0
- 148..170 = 167.0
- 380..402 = 381.0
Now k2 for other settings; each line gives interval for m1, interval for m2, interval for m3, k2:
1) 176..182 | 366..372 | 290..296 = -15.4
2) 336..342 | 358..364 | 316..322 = -16.2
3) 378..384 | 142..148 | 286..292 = -18.2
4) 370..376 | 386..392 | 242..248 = -15.2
